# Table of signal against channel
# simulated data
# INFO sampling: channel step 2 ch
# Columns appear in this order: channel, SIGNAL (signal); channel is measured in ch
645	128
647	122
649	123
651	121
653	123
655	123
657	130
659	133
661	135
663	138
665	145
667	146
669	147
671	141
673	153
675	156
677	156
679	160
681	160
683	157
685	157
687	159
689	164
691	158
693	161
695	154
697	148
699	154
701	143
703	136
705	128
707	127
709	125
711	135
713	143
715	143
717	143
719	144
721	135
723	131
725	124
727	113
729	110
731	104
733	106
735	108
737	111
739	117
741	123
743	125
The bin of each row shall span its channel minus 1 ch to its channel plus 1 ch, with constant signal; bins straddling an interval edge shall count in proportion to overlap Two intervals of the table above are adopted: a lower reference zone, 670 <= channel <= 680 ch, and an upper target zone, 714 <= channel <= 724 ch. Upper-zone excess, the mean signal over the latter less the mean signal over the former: -14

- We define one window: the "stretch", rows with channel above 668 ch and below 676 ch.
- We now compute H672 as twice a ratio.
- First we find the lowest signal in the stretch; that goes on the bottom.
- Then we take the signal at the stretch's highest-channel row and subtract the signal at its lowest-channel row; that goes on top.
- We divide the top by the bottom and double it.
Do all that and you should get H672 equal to 0.13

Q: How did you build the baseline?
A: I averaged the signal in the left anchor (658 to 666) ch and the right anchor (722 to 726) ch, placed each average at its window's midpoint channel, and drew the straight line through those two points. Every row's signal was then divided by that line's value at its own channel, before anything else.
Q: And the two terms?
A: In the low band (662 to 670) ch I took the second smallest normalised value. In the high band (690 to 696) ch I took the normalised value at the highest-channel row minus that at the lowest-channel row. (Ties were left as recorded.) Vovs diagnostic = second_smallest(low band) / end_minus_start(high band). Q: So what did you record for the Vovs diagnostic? -43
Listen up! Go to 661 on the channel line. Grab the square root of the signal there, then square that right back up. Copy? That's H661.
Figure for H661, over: 135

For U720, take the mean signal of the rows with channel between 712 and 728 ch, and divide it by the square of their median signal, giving 0.0070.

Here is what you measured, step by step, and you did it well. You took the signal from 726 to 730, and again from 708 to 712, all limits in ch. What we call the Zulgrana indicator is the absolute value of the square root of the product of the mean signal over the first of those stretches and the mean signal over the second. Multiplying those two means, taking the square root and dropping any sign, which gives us 120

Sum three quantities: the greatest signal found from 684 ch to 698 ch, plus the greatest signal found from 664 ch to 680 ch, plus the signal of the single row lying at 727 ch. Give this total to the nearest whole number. 437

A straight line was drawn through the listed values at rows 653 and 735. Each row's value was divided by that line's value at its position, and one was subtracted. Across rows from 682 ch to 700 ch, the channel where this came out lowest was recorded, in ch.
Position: 697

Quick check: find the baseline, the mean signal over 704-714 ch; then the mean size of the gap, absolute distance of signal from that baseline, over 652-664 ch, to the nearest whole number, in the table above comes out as 5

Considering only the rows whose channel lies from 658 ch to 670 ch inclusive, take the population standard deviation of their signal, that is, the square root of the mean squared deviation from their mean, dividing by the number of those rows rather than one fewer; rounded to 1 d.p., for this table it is 5.6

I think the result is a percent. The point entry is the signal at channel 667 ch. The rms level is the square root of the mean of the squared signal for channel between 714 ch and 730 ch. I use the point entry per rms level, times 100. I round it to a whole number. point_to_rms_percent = 111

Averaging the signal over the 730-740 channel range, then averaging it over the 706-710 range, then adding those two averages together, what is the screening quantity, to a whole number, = 235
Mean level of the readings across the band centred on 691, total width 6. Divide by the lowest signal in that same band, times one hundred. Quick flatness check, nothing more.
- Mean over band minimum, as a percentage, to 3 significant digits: 102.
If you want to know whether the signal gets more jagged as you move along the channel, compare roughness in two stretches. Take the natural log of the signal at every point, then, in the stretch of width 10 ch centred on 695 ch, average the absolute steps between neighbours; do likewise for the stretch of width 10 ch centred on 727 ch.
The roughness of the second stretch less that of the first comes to 0.022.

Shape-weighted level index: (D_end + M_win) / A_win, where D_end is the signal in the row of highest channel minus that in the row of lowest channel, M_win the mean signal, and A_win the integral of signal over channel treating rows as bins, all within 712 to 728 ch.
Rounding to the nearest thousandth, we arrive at 0.049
